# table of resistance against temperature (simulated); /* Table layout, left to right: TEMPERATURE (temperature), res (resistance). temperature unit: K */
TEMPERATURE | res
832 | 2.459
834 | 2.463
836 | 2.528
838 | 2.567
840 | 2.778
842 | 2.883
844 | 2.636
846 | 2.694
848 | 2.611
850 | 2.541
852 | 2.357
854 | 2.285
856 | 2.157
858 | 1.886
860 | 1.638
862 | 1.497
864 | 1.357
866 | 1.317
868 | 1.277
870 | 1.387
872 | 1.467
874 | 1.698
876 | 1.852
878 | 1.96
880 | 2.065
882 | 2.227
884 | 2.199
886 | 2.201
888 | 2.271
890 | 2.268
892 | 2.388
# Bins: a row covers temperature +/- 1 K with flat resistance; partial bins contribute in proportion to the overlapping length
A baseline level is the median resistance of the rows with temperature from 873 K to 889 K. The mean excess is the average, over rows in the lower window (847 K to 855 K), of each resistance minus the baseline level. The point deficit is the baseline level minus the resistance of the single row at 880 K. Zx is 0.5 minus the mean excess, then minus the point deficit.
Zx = 0.12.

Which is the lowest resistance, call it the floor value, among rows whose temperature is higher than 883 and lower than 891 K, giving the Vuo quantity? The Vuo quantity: 2.199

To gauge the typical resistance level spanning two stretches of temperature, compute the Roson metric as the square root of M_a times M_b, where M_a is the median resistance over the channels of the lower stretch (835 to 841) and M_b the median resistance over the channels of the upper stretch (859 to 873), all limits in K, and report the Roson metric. 1.89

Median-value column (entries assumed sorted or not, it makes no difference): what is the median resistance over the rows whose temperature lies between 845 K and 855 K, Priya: 2.54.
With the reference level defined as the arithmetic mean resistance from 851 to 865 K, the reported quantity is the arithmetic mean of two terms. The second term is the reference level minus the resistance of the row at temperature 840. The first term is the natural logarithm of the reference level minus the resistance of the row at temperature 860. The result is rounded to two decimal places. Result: -1.15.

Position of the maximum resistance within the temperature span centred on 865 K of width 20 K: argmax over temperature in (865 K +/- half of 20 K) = 856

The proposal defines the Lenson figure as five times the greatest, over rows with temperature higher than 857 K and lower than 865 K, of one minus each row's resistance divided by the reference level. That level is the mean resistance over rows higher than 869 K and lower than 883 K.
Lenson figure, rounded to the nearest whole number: 1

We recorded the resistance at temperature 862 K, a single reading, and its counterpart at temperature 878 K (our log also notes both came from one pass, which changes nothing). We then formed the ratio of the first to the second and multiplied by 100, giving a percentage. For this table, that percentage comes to 76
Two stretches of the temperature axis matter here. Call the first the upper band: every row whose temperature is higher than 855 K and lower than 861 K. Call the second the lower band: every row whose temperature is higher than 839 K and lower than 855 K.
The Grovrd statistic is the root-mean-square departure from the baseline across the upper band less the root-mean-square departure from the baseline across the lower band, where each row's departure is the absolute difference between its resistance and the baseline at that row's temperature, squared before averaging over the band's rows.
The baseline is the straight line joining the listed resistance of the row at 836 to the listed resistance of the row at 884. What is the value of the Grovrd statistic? 0.3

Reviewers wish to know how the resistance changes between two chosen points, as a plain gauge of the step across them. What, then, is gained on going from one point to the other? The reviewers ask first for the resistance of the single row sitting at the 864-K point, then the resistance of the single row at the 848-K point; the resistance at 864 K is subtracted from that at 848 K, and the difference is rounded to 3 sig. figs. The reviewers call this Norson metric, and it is 1.25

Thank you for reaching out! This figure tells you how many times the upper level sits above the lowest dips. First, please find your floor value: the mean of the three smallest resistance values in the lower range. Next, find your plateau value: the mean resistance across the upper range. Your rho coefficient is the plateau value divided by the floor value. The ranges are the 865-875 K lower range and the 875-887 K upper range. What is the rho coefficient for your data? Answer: 1.6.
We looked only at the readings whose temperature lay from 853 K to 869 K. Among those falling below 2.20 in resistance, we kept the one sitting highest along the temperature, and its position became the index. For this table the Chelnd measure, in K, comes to 868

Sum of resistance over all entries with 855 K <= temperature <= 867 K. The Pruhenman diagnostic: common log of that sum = 0.99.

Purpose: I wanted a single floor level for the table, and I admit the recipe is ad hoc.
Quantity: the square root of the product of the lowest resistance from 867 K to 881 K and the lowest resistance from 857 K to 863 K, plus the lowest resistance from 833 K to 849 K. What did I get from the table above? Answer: 3.85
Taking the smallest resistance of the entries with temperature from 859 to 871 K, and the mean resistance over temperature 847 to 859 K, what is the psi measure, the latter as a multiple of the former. 1.81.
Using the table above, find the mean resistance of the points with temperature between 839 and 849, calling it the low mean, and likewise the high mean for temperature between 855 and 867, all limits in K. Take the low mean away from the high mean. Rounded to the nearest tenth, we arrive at -1.1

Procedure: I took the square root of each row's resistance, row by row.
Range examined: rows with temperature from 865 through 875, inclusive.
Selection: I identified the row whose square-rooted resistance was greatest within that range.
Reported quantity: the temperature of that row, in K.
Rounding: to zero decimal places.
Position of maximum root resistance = 874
